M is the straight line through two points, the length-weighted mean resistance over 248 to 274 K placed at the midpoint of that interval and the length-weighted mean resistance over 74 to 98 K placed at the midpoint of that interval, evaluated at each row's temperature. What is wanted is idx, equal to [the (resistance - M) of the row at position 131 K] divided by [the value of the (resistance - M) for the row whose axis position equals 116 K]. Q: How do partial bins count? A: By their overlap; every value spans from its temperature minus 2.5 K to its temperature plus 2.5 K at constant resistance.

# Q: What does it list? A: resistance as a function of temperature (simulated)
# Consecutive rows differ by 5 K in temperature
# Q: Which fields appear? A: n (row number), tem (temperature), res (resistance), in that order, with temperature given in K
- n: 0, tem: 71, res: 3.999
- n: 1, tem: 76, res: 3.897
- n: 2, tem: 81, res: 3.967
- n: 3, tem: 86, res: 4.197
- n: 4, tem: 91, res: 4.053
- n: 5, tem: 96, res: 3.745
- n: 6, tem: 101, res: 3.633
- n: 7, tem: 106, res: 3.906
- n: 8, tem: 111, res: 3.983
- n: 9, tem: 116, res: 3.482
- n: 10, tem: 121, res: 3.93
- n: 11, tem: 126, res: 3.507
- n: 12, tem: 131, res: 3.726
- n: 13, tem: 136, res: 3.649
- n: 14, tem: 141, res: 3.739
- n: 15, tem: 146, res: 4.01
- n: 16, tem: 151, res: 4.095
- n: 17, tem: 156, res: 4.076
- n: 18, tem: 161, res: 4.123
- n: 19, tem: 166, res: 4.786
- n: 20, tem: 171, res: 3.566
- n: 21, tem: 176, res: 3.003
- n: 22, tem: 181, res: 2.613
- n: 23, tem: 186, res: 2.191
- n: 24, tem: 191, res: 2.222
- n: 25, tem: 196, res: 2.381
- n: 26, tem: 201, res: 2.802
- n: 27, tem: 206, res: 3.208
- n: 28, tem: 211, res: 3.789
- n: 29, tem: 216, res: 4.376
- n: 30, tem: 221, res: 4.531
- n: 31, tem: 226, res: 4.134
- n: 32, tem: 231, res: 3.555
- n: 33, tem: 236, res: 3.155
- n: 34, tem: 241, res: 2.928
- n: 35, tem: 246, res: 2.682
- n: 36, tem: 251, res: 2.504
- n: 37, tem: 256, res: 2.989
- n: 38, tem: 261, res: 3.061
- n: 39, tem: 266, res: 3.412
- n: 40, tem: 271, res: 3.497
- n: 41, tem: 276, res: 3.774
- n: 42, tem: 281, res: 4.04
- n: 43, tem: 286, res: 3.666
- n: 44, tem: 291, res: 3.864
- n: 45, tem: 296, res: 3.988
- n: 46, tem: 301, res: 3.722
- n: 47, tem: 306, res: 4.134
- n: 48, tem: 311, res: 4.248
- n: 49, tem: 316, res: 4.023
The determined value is 0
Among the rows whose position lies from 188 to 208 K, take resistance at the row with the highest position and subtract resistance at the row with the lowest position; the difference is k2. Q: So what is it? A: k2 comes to 0.99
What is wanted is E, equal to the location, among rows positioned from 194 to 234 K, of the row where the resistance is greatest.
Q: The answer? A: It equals 221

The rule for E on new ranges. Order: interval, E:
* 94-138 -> 111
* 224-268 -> 226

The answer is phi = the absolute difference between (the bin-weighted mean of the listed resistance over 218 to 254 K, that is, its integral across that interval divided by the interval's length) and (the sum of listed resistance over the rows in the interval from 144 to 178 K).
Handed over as 24.3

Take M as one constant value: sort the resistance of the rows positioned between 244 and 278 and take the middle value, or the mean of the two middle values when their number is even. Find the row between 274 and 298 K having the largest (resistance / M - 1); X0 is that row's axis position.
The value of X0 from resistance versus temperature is 281 K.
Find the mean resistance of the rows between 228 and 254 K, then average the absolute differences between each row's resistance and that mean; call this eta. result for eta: 0.31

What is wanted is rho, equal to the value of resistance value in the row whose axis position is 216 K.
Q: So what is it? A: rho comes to 4.376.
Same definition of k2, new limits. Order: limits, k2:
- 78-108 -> -0.06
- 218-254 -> -2.03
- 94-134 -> -0.02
